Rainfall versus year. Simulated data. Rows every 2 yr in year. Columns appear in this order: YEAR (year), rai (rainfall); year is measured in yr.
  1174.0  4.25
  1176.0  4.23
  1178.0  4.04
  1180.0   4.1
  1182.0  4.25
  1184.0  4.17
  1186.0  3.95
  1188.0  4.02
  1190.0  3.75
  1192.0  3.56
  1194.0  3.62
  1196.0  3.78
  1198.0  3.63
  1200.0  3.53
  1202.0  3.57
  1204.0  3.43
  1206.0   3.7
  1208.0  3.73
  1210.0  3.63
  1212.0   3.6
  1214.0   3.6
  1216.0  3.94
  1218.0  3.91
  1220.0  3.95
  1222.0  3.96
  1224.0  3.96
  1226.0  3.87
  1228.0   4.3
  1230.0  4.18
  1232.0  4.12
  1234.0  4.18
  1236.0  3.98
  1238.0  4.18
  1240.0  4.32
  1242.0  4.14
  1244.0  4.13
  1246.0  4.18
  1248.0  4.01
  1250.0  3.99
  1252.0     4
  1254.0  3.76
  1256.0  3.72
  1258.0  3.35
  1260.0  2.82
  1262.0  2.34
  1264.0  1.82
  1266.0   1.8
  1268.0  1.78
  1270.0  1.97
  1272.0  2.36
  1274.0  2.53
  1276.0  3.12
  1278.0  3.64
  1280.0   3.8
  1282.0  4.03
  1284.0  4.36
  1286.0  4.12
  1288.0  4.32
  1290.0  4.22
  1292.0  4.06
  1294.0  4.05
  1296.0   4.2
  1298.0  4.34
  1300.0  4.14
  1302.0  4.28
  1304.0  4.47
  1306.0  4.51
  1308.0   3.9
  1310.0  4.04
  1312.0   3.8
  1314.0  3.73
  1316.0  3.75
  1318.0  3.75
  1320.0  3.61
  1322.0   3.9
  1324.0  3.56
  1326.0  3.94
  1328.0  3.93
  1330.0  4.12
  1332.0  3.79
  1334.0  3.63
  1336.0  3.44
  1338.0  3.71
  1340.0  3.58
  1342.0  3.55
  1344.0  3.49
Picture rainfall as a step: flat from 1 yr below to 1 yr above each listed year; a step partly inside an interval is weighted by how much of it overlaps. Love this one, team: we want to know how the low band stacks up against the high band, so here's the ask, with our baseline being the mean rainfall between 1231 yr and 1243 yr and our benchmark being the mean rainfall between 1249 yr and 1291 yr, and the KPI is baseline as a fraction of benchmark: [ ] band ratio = 1.3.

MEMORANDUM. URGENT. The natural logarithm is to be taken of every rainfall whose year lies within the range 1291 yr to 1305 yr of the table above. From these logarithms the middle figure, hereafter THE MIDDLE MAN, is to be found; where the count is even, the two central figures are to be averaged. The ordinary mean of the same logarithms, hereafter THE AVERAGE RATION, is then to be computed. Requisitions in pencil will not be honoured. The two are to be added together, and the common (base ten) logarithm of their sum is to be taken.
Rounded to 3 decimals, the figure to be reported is 0.459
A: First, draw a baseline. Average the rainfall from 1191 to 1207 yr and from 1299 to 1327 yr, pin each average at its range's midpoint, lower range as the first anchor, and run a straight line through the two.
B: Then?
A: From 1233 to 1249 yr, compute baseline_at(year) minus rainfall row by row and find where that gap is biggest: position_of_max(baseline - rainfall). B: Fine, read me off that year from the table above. 1248.0 yr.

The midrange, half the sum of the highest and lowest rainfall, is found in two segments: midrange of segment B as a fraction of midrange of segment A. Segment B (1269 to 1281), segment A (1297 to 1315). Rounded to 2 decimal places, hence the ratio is 0.70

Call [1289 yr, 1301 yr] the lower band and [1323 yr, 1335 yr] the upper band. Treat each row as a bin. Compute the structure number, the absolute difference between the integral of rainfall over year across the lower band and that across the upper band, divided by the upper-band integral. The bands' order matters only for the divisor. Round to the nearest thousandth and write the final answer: 0.089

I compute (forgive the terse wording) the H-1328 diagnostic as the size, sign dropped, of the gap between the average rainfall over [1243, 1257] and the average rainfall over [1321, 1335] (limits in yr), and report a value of 0.13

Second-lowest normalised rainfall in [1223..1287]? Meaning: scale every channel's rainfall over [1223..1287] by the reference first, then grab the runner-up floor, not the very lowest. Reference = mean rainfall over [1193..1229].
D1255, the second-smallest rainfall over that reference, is 0.48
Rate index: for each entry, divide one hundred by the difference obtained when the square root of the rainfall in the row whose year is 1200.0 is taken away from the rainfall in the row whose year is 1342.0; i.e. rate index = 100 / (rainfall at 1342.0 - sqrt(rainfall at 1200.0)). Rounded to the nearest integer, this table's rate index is 60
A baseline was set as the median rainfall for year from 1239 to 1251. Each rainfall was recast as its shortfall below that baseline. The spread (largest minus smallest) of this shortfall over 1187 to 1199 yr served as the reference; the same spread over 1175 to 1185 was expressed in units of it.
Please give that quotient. 0.5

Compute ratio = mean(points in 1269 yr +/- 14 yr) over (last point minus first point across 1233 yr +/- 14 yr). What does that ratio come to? 12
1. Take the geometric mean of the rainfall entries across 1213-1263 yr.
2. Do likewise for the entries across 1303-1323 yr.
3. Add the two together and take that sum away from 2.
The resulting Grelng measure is -5.78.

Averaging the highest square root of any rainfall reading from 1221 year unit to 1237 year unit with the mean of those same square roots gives 2.05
